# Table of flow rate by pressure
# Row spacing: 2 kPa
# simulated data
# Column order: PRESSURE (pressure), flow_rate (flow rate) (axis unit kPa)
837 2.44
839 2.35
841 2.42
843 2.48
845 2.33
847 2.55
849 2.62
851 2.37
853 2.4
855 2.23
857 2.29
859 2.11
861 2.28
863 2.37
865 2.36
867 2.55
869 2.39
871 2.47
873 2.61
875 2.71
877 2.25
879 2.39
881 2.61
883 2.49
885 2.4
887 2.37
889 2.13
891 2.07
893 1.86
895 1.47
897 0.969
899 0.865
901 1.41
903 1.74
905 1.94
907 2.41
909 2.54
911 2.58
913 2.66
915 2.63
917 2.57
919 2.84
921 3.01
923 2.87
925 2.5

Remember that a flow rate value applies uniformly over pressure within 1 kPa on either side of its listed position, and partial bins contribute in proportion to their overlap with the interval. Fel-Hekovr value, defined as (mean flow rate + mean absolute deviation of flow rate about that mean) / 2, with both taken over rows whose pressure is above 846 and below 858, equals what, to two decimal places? 1.26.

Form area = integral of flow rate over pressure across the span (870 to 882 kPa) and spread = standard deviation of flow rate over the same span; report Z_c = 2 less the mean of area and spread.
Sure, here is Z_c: -13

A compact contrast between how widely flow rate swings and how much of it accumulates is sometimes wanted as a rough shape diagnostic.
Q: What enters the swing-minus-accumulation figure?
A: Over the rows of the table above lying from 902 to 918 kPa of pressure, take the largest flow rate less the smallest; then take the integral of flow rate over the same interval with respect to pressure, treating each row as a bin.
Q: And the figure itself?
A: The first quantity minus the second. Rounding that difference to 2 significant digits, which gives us -37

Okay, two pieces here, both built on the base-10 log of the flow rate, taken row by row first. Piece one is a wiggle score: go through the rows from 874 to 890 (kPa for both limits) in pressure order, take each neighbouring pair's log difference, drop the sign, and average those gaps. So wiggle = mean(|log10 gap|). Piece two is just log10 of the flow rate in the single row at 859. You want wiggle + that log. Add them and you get 0.358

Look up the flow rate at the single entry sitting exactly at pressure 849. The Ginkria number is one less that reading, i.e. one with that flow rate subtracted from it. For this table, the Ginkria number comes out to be -1.62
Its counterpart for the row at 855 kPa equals -1.23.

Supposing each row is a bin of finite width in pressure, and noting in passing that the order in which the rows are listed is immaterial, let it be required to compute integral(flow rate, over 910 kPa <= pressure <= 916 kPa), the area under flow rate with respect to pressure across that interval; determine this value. 15.7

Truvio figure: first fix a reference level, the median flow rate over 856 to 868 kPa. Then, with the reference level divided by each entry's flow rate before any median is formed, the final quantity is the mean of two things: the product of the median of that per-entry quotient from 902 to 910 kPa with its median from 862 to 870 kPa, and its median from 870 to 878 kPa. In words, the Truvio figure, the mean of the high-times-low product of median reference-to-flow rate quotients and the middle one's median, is 0.99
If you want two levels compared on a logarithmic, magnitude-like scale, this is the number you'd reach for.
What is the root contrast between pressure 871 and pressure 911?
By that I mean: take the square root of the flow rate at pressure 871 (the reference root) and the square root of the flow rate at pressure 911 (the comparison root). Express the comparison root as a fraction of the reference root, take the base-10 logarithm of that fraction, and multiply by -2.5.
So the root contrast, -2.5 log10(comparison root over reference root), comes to -0.024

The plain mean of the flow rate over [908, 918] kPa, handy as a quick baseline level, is 2.60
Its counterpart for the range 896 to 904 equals 1.25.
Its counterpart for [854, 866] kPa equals 2.27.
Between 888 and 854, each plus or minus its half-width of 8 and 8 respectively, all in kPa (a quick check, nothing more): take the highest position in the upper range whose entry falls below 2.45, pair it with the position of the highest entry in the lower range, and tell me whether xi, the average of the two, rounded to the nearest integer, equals 872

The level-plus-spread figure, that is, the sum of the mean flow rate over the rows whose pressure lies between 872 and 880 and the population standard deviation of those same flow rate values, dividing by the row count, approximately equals 2.7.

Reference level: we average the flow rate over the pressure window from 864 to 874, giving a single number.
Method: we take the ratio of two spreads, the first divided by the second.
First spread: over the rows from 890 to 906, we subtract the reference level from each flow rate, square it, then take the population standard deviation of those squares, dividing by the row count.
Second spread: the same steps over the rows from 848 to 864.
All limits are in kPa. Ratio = 22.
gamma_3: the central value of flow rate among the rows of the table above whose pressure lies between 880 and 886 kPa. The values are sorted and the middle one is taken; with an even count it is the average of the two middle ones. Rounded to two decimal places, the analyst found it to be 2.49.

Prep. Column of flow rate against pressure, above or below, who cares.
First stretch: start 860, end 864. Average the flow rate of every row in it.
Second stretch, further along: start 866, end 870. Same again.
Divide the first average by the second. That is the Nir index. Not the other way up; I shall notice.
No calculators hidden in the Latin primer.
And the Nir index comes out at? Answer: 0.94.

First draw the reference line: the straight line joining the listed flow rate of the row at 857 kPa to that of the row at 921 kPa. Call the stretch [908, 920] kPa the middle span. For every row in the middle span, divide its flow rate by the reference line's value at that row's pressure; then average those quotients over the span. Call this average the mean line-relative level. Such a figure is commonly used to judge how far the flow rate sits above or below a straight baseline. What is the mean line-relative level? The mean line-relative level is 0.90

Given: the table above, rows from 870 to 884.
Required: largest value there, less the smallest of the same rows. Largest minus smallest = 0.46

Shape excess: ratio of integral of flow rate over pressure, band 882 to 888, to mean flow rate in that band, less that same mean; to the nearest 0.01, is 3.58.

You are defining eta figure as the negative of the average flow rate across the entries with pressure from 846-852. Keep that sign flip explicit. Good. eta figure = -2.5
